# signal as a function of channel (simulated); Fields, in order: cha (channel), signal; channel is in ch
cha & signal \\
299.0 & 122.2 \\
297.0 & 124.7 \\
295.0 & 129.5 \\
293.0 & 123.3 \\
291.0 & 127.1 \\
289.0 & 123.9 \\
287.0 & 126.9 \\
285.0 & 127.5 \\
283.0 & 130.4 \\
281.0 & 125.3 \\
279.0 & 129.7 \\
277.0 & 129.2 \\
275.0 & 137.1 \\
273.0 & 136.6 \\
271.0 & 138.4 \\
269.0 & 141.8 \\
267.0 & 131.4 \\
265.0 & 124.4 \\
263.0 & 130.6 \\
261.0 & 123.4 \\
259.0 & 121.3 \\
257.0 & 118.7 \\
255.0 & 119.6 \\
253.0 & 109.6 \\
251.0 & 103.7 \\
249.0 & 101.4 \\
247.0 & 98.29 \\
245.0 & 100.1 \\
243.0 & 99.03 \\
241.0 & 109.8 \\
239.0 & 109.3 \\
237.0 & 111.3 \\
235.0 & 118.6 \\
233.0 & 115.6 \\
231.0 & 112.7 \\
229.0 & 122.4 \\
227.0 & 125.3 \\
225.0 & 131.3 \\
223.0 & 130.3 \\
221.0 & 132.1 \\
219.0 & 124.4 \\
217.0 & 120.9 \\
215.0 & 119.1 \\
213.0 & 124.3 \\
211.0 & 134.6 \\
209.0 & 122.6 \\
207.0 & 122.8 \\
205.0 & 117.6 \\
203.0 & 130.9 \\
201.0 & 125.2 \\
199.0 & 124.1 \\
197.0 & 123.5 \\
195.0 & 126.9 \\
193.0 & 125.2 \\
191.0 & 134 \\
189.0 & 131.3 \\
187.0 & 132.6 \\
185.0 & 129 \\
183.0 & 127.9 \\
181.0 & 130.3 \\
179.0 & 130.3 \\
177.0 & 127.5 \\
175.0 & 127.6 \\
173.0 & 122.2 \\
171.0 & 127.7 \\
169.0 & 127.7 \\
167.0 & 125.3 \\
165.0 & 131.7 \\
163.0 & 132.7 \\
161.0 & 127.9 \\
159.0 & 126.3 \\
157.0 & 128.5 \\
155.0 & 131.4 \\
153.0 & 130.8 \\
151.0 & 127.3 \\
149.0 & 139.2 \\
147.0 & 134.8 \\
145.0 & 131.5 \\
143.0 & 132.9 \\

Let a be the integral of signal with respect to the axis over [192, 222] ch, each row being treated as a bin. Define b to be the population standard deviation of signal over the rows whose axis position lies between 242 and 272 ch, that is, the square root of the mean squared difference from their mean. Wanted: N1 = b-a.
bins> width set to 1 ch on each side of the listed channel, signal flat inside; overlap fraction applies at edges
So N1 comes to -3734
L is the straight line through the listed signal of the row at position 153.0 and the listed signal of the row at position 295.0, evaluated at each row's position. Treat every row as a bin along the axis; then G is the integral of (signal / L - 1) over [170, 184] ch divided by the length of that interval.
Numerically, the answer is -0.02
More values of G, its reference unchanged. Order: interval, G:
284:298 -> -0.03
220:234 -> -0.05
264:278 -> 0.03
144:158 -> 0.01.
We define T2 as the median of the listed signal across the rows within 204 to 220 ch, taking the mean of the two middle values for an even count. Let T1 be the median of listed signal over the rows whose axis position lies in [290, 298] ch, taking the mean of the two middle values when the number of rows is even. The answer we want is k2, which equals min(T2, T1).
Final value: 123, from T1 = 126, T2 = 123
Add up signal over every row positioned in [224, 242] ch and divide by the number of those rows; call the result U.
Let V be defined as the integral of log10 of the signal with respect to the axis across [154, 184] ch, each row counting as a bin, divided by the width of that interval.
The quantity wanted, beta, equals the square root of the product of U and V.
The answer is 15.7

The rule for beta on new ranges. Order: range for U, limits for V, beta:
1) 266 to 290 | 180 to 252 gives 16.5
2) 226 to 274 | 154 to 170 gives 15.8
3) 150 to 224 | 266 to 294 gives 16.4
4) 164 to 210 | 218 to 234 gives 16.3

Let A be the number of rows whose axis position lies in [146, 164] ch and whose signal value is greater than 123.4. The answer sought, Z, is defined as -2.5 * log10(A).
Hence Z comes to -2.39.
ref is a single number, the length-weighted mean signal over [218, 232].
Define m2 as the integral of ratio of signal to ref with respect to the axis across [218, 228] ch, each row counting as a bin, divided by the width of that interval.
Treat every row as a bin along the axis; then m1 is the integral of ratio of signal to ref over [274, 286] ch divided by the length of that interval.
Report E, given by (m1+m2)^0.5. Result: 1.44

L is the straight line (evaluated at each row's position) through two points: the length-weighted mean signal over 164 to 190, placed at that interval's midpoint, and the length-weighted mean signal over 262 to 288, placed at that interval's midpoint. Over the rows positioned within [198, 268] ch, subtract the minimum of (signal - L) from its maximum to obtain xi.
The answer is 37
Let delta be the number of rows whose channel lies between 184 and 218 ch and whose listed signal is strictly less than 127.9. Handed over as 11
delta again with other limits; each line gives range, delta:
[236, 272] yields 14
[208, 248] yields 16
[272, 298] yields 7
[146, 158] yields 1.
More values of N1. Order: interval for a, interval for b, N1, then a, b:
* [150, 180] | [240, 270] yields -3837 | 3850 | 13.1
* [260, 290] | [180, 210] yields -3909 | 3913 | 4.3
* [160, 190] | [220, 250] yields -3852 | 3863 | 11.5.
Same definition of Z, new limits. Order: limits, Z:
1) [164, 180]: -2.11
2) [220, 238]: -1.51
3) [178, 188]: -1.75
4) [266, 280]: -2.11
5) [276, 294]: -2.26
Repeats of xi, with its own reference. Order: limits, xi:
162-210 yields 17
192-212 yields 17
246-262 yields 25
